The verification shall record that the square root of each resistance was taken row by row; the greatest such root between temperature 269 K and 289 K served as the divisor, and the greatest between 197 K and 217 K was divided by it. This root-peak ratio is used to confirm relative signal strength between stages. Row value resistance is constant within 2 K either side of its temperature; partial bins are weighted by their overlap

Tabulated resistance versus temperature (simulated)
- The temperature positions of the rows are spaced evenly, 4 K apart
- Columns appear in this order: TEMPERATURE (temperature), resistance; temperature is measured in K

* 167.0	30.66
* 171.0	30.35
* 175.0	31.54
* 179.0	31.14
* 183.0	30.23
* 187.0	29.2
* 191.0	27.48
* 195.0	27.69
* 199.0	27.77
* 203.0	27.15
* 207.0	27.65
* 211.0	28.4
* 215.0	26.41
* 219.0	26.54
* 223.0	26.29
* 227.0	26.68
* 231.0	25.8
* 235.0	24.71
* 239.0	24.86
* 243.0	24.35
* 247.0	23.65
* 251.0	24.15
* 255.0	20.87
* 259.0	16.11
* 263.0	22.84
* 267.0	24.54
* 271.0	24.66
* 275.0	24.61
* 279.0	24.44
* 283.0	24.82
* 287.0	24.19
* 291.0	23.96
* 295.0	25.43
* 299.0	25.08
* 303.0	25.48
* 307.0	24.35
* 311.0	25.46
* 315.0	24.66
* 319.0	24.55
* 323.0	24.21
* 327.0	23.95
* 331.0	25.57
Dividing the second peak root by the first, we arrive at 1.07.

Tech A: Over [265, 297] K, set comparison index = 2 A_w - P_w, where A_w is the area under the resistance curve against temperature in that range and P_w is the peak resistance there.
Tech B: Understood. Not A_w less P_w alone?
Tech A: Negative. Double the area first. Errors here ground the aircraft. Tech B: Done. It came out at 1548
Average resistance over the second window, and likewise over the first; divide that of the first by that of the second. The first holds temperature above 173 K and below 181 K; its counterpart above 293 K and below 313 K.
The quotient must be 1.25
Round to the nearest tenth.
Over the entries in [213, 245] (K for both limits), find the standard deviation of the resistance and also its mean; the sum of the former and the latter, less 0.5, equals 26.1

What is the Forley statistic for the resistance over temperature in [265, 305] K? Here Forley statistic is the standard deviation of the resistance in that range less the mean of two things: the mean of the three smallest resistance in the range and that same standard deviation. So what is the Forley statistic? -11.9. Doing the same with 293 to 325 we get -11.9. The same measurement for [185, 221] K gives -12.9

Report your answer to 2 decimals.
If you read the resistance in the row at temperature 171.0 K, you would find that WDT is 30.35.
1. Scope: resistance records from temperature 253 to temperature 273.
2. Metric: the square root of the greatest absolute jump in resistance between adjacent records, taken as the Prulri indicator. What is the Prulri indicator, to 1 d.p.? 2.6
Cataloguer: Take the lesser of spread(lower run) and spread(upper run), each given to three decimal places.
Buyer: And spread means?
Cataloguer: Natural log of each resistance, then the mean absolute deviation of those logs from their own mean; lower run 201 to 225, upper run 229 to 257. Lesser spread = 0.024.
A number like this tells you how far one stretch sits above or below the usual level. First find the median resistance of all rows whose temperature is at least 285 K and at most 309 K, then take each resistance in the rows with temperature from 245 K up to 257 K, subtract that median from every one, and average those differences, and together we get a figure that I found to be -1.8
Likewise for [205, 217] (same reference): 2.8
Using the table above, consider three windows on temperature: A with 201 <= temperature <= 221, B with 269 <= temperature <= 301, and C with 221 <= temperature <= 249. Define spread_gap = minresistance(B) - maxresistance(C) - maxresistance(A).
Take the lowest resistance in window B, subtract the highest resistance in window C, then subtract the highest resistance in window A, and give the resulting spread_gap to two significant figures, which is -31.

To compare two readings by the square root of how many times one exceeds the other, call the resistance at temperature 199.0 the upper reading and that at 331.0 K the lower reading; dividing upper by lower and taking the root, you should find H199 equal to 1.04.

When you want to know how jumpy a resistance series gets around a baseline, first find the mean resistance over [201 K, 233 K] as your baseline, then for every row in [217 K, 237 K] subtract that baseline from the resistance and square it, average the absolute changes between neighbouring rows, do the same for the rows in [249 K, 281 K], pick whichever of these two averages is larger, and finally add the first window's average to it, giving 33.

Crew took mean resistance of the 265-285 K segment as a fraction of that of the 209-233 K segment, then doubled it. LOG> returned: 1.84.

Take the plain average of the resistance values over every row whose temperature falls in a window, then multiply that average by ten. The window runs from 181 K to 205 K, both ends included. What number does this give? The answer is 283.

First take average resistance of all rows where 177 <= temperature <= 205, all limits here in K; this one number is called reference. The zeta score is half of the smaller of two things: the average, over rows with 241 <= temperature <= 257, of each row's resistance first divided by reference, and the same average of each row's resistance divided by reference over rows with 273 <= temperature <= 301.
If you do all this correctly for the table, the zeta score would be 0.406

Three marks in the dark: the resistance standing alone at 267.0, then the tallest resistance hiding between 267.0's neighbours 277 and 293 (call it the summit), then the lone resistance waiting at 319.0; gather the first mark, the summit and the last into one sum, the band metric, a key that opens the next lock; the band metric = 74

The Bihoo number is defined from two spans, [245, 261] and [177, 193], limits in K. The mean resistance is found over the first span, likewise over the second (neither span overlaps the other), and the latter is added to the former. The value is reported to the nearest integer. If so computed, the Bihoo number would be 51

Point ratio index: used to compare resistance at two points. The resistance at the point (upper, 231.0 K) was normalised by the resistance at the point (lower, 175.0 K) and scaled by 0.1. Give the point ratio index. 0.082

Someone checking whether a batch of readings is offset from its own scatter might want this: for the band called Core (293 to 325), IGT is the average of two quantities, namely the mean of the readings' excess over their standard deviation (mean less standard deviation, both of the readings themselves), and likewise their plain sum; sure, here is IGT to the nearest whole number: 112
